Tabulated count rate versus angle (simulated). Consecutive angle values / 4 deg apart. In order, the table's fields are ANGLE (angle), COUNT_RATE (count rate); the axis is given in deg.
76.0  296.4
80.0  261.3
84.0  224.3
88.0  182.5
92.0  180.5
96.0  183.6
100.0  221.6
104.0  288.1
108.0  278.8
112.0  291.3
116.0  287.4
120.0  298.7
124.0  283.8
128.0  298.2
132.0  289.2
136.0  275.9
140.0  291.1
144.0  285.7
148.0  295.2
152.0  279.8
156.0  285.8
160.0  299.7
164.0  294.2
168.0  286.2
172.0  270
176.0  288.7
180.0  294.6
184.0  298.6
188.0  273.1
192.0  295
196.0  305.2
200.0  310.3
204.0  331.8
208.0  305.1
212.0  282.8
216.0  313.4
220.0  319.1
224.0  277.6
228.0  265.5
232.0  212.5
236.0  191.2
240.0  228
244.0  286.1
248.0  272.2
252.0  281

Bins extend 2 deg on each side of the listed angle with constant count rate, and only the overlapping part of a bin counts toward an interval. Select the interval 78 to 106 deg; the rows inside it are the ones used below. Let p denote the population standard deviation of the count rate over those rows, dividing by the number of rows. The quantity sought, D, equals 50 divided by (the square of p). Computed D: 0.03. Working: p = 39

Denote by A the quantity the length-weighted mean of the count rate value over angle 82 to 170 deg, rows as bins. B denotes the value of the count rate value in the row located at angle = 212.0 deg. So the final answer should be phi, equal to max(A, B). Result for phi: 283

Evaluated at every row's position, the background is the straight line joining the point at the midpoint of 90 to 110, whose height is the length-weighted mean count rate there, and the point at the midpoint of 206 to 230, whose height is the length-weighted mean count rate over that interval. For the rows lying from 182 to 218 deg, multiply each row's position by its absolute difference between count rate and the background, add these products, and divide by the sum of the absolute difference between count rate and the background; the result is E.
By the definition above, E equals 200.6 deg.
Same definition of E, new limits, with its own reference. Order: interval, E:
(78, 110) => 95.3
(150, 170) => 160.0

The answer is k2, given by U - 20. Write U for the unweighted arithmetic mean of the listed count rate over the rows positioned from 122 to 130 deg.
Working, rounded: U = 291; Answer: 271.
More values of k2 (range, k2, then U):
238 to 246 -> 237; 257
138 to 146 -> 268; 288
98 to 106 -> 235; 255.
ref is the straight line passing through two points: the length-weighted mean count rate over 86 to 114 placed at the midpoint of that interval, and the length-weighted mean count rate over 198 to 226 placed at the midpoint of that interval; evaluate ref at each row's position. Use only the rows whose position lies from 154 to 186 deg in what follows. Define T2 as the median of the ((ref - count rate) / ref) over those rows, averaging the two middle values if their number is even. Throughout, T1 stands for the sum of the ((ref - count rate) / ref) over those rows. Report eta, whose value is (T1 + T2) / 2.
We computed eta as -0.19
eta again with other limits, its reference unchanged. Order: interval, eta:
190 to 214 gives -0.07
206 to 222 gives 0.01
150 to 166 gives -0.18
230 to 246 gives 0.74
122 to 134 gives -0.31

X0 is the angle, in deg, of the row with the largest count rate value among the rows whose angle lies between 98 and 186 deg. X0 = 160.0 deg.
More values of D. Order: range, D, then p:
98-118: 0.07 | 26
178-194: 0.49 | 10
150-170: 1.02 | 7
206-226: 0.18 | 17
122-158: 1.12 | 7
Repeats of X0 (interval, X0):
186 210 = 204.0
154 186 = 160.0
